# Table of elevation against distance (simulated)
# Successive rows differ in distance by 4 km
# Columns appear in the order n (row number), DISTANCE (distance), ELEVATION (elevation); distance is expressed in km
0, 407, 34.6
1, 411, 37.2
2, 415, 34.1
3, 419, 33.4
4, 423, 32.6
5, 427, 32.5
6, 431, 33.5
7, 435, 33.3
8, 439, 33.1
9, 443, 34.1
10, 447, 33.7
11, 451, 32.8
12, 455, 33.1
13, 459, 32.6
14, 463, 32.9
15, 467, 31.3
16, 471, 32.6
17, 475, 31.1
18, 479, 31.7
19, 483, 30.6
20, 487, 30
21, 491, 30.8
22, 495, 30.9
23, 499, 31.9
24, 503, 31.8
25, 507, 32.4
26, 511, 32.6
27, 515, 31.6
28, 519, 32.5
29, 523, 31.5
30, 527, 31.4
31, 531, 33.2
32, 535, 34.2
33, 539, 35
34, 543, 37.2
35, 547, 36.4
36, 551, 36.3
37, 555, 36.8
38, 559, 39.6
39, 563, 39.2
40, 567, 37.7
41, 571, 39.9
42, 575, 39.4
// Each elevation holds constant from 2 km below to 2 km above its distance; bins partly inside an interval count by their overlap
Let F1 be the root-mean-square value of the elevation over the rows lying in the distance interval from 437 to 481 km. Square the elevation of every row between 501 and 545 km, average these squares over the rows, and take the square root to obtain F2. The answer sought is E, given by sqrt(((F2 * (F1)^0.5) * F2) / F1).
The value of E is 13.8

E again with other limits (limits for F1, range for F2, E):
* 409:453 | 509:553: 14.1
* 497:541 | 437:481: 13.7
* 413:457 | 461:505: 13.1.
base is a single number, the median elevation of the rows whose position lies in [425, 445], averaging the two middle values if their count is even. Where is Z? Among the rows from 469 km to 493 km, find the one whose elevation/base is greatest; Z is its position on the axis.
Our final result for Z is 471 km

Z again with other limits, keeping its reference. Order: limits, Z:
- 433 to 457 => 443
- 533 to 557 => 543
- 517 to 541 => 539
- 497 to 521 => 511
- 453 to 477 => 455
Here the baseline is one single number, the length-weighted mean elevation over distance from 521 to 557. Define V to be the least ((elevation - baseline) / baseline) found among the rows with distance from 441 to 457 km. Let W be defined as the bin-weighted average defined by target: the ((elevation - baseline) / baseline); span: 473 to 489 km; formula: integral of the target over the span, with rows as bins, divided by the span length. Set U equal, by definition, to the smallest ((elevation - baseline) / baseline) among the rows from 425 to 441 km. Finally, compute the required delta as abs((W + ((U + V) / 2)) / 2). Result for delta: 0.084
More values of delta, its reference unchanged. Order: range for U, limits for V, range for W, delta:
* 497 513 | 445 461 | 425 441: 0.058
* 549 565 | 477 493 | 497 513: 0.058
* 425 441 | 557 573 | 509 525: 0.031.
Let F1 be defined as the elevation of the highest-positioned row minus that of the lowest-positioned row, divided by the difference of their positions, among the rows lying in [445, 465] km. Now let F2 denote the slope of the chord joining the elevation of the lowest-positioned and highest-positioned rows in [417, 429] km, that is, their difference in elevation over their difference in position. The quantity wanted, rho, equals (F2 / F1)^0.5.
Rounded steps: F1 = -0.05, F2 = -0.11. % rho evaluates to 1.50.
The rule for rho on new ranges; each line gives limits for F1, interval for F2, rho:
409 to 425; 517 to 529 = 0.60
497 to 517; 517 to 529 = 2.71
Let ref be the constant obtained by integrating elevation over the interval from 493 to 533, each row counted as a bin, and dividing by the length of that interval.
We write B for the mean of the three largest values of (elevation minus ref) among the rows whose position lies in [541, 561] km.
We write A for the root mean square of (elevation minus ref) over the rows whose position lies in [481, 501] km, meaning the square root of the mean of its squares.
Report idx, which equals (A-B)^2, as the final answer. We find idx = 21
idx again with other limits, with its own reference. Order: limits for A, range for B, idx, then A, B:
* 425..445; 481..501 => 5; 1.4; -0.8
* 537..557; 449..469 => 12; 4.4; 1.0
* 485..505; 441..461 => 0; 1.1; 1.7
